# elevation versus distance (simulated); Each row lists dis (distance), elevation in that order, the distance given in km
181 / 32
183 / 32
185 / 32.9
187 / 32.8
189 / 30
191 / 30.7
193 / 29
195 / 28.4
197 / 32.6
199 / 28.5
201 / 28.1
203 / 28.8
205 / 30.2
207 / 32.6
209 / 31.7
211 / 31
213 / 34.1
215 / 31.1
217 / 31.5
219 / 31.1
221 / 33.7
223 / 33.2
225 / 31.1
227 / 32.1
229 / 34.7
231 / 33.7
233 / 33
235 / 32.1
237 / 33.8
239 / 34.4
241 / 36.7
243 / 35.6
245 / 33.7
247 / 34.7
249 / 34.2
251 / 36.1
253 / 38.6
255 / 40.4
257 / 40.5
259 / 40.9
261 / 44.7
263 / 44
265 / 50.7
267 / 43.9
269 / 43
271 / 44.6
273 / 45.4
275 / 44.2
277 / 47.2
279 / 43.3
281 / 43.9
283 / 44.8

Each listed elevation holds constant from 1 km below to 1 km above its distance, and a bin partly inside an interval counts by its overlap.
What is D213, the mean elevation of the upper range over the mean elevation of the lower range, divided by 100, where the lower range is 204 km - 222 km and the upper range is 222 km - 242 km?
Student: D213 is 0.0105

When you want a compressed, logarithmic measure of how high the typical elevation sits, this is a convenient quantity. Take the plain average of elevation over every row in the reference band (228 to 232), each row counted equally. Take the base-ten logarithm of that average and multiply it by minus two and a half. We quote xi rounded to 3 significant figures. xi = -3.84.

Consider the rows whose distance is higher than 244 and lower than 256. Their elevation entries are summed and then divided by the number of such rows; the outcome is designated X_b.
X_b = 36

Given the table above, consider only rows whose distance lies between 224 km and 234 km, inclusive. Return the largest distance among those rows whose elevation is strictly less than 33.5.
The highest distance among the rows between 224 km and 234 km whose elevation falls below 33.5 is 233 km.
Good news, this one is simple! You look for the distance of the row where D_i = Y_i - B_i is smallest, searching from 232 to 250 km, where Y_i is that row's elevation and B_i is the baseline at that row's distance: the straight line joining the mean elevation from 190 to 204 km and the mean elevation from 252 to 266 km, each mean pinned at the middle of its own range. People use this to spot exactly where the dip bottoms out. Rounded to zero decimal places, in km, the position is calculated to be 249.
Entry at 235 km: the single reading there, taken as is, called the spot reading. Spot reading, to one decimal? 32.1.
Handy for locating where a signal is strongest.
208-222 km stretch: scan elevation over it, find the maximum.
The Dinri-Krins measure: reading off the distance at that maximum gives 213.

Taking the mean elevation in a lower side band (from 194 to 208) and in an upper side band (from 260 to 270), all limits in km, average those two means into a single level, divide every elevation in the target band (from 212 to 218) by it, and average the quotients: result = 0.86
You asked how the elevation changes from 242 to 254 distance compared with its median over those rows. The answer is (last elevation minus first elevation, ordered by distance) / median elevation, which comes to 0.085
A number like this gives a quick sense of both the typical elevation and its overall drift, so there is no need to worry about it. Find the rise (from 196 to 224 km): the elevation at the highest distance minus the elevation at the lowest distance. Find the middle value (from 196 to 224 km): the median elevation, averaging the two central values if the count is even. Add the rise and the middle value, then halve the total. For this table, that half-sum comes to 16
